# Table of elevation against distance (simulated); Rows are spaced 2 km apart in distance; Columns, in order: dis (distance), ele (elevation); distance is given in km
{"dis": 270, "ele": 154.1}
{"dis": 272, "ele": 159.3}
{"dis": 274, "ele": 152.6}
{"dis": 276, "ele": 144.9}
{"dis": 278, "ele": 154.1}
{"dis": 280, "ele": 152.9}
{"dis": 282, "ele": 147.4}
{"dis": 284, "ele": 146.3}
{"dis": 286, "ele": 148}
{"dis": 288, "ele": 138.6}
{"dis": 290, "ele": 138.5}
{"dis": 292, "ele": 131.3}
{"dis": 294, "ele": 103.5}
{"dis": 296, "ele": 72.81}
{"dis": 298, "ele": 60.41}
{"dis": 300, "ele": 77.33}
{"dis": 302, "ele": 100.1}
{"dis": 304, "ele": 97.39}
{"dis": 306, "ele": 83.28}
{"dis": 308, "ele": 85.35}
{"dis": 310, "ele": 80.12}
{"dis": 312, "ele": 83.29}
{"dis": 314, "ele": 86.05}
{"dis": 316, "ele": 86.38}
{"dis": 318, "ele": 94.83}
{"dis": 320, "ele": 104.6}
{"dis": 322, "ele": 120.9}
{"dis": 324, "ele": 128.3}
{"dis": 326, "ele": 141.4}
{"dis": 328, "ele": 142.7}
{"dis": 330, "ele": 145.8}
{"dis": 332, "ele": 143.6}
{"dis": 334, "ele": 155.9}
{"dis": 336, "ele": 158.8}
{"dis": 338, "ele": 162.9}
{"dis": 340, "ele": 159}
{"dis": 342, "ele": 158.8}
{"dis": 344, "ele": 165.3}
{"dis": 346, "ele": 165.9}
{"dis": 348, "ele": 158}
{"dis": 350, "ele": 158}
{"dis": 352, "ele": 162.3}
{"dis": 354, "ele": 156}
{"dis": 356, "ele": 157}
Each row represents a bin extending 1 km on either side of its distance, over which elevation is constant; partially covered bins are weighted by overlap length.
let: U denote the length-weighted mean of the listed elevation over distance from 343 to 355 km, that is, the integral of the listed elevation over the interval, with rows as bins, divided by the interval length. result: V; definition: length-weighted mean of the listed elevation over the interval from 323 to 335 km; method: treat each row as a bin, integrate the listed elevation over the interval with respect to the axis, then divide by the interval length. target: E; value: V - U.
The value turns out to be -18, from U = 161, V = 143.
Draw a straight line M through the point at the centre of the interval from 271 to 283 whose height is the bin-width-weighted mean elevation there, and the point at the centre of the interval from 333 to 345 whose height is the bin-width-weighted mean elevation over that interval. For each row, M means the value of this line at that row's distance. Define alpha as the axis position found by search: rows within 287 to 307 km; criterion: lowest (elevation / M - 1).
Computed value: 298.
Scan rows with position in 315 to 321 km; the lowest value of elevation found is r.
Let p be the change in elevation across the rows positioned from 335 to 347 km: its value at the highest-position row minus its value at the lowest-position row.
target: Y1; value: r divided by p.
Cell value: 12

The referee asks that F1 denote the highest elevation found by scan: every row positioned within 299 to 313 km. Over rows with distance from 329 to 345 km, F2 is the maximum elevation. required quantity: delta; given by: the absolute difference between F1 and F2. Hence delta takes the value 65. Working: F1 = 100.1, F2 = 165.3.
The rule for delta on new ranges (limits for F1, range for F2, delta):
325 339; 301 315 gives 63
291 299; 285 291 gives 17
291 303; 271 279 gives 28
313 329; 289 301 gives 4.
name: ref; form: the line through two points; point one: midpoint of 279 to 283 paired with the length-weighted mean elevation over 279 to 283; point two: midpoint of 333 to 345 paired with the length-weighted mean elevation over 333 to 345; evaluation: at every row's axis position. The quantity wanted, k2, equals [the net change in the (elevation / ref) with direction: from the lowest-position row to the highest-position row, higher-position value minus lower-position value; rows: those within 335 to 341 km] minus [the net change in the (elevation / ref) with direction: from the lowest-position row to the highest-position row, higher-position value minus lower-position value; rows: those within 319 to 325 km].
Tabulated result -0.2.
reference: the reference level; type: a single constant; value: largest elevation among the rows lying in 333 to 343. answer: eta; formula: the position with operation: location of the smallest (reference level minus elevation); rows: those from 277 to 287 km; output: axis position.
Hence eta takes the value 278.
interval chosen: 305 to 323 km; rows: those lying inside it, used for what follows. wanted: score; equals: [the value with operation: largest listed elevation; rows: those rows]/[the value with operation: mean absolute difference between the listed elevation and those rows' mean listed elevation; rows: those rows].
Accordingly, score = 12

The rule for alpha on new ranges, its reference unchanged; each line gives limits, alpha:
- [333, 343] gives 334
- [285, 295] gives 294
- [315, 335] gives 316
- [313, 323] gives 314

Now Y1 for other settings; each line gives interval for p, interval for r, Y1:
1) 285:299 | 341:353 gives -2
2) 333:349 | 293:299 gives 29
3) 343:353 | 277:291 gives -46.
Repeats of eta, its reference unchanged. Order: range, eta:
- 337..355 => 346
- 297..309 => 302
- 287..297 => 288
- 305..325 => 324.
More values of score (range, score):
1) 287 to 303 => 6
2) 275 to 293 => 27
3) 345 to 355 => 51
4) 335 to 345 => 66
